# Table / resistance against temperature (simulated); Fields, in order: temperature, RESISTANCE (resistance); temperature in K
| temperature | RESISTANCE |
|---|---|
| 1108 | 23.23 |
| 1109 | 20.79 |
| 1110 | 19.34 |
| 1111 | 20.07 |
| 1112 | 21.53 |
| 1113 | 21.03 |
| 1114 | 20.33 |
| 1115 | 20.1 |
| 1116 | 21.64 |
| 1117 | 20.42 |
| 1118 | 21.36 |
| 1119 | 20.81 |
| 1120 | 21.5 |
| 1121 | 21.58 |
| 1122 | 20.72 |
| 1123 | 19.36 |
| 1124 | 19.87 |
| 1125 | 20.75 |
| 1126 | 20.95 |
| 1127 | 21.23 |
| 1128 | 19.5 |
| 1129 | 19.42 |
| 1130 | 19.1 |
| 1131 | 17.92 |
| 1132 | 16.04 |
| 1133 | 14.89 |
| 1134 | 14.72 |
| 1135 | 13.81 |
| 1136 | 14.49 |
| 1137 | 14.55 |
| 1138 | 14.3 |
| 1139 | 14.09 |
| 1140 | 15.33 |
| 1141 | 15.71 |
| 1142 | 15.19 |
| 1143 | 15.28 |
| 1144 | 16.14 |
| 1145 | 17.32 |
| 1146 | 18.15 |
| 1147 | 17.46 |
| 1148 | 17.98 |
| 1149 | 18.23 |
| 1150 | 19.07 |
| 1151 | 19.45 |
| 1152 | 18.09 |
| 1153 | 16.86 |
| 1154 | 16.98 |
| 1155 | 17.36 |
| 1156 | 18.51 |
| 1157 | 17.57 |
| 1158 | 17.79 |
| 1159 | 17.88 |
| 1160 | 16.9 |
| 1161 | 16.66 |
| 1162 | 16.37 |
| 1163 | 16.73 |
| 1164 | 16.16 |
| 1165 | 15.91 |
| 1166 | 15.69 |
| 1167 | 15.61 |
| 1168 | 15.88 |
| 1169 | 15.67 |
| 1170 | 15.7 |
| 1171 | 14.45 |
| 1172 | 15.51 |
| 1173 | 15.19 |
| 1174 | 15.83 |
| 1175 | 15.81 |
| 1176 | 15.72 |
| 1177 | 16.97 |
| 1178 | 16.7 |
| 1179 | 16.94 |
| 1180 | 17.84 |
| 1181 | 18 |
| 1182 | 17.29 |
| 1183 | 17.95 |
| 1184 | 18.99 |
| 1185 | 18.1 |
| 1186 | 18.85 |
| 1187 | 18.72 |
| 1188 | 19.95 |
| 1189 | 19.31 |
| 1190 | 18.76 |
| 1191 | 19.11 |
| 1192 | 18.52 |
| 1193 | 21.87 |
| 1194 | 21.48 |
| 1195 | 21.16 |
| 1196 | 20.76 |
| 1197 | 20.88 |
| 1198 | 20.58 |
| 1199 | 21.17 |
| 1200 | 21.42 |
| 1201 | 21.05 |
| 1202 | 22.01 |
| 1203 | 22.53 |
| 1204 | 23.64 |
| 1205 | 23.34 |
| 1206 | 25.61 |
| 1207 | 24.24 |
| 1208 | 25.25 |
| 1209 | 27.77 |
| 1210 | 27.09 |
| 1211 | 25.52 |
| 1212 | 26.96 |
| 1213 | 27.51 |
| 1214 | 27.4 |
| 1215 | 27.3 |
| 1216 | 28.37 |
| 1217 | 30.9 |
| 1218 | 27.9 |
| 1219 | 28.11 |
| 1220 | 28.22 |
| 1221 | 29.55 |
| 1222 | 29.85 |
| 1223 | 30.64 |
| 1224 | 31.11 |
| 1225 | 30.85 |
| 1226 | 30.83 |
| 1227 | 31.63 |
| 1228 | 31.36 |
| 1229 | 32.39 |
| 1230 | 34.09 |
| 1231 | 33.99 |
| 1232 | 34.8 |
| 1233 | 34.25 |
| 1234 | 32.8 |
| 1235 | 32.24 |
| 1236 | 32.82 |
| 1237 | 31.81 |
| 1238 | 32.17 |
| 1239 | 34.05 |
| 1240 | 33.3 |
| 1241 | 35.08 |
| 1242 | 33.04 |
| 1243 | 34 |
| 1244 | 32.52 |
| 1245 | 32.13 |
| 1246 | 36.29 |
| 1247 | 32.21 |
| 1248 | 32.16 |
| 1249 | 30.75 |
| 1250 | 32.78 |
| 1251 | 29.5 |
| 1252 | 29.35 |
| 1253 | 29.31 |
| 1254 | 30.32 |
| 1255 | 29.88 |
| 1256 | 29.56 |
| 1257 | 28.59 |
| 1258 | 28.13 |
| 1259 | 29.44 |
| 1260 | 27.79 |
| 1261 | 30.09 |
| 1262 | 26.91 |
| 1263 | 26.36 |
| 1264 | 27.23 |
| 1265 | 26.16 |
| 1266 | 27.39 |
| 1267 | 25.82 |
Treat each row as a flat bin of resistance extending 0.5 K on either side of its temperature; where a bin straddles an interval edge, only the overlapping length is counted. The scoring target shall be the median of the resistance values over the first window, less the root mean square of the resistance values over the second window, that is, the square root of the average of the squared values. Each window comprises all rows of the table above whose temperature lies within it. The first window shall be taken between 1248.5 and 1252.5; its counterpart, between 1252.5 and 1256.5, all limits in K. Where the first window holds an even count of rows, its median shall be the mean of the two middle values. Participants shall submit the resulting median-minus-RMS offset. 0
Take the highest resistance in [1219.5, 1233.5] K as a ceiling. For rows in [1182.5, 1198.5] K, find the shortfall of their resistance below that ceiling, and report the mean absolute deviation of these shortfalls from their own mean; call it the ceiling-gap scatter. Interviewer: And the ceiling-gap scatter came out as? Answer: 1.1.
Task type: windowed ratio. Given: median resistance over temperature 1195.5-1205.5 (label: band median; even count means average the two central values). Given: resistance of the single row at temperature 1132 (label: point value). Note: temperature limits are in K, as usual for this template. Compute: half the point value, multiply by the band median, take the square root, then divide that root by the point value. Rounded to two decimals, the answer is 0.81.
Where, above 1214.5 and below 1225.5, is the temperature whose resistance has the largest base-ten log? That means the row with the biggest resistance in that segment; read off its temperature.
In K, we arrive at 1224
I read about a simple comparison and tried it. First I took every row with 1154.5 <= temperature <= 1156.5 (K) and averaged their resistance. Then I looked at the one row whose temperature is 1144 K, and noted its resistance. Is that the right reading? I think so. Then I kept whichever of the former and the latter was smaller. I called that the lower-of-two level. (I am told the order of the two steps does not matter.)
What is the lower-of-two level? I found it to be 16.1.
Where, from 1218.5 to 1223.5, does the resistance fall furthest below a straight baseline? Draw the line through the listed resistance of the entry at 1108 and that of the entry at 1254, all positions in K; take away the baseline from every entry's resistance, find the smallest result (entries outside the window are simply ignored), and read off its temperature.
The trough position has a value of 1219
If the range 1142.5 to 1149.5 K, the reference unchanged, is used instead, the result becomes 1143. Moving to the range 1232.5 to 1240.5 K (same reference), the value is 1237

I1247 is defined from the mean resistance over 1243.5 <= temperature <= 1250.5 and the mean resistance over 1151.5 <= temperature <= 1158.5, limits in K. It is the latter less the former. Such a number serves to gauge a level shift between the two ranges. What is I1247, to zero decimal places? -15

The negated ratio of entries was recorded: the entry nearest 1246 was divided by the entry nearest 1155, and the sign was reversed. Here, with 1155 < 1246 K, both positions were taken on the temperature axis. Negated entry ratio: -2.1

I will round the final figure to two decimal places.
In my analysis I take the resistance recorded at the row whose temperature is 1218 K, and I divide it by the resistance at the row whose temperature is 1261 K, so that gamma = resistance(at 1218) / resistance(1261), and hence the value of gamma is 0.93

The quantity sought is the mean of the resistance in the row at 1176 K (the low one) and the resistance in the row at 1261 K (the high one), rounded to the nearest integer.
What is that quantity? 23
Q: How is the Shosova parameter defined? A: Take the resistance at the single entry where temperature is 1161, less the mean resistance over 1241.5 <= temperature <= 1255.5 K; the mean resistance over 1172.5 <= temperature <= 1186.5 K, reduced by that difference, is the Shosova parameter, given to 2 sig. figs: 32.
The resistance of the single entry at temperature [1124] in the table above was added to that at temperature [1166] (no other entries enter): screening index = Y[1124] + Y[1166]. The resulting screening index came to 35.6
